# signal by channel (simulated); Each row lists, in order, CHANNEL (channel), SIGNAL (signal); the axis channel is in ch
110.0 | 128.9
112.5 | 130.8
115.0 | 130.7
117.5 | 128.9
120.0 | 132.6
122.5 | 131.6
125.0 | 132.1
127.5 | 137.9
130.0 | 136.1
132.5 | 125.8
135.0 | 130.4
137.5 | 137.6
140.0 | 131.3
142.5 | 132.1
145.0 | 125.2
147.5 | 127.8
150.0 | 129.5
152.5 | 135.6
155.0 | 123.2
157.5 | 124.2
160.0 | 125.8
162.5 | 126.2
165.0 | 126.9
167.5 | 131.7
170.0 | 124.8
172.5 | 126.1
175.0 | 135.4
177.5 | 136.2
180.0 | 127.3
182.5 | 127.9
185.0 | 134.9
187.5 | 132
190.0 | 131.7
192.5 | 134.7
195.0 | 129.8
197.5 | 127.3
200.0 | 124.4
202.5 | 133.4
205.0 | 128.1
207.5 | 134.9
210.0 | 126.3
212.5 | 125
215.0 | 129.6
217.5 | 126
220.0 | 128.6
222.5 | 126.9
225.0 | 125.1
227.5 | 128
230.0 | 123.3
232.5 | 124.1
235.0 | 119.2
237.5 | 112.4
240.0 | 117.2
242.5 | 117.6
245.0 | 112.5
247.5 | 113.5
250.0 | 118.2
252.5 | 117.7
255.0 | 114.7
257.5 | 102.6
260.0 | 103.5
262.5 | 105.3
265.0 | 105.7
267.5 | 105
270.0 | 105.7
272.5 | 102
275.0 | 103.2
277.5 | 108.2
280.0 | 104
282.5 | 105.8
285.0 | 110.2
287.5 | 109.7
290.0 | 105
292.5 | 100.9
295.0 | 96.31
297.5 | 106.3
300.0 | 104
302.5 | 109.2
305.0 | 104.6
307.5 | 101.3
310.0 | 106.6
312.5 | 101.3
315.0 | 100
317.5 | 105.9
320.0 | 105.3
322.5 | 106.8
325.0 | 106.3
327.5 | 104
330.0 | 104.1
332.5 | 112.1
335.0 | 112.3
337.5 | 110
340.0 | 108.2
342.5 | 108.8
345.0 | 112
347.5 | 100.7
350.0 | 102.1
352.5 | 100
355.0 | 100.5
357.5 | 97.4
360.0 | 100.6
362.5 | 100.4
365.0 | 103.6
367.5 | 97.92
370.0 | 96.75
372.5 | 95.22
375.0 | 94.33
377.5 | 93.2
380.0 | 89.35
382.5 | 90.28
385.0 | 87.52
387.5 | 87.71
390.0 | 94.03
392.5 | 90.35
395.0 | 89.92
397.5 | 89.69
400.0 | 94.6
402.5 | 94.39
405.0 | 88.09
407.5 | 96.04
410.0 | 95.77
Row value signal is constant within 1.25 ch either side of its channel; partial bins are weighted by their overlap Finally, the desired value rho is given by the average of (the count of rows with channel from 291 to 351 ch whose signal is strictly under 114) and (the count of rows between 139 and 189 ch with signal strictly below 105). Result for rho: 12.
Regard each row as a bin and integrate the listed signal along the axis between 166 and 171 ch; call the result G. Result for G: 642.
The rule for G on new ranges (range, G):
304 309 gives 515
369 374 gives 479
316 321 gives 527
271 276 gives 514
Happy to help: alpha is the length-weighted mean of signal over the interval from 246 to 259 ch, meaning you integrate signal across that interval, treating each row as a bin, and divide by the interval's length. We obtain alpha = 113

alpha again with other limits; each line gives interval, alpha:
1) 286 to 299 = 104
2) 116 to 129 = 133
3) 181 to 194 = 132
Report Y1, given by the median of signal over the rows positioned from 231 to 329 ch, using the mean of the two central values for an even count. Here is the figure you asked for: 106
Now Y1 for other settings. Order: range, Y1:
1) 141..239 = 127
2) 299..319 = 104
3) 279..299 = 105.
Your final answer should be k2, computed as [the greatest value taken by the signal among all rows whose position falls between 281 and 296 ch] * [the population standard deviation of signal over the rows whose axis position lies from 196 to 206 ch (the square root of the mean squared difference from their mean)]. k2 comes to 358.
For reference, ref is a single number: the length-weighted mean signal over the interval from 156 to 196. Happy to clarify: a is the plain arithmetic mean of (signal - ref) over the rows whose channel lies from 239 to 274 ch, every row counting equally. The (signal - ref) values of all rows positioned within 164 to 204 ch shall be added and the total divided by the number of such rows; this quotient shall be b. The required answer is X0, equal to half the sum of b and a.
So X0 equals -10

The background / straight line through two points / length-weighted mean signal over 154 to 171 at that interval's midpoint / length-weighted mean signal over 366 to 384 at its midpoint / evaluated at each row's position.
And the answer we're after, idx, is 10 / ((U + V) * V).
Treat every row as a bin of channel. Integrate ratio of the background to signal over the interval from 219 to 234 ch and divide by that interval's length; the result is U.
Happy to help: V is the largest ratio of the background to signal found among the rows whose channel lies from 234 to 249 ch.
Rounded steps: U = 0.93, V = 1.021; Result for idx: 5.03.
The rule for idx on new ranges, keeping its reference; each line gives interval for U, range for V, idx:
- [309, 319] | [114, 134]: 4.72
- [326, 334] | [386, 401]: 4.78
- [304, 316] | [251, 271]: 4.37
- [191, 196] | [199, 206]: 5.47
